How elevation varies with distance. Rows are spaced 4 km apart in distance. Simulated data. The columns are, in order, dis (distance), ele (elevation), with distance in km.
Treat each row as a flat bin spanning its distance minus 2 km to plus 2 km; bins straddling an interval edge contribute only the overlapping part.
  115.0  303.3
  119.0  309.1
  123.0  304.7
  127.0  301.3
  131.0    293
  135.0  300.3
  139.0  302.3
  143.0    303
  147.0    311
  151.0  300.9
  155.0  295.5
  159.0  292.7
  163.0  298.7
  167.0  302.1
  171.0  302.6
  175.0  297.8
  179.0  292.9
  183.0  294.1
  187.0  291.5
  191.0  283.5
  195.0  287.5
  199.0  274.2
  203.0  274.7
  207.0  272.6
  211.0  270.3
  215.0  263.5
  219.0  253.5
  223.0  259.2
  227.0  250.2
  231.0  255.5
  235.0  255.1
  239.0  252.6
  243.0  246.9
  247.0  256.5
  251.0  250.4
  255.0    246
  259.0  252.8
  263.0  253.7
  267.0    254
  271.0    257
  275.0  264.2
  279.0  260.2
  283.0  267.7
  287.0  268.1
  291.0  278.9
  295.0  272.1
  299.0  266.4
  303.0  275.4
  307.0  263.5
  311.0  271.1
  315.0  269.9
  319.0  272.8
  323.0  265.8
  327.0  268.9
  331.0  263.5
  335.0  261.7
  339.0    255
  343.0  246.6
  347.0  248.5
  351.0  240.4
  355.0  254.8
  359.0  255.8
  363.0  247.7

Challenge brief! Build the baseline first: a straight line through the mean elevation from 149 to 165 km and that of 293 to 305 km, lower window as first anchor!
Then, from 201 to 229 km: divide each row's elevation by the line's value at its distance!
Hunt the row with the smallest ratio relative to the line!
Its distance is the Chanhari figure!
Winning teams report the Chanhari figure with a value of 227.0 km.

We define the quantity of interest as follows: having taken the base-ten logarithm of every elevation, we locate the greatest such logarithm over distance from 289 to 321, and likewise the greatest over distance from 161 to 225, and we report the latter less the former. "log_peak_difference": 0.035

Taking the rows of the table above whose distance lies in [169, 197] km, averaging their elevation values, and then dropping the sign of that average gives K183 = 293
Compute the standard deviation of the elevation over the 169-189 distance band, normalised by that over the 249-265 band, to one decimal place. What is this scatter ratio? 1.3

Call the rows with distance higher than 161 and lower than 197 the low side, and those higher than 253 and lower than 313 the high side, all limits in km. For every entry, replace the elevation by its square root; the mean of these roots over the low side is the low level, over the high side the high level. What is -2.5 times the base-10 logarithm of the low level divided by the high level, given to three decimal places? -0.061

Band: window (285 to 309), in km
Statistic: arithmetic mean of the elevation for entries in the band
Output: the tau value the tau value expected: 271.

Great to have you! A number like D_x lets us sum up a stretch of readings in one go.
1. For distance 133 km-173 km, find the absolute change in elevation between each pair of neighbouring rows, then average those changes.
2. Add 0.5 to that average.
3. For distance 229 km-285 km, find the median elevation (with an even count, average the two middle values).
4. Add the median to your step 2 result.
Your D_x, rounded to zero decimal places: 259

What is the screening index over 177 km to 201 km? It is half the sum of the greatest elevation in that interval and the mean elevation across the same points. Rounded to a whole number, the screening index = 291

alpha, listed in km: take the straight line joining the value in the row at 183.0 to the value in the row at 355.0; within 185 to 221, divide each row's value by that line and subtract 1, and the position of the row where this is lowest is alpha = 219.0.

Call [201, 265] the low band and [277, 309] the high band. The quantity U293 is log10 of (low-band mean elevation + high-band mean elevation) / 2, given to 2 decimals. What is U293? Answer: 2.42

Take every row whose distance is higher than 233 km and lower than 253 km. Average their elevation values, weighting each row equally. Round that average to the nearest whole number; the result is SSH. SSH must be 252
